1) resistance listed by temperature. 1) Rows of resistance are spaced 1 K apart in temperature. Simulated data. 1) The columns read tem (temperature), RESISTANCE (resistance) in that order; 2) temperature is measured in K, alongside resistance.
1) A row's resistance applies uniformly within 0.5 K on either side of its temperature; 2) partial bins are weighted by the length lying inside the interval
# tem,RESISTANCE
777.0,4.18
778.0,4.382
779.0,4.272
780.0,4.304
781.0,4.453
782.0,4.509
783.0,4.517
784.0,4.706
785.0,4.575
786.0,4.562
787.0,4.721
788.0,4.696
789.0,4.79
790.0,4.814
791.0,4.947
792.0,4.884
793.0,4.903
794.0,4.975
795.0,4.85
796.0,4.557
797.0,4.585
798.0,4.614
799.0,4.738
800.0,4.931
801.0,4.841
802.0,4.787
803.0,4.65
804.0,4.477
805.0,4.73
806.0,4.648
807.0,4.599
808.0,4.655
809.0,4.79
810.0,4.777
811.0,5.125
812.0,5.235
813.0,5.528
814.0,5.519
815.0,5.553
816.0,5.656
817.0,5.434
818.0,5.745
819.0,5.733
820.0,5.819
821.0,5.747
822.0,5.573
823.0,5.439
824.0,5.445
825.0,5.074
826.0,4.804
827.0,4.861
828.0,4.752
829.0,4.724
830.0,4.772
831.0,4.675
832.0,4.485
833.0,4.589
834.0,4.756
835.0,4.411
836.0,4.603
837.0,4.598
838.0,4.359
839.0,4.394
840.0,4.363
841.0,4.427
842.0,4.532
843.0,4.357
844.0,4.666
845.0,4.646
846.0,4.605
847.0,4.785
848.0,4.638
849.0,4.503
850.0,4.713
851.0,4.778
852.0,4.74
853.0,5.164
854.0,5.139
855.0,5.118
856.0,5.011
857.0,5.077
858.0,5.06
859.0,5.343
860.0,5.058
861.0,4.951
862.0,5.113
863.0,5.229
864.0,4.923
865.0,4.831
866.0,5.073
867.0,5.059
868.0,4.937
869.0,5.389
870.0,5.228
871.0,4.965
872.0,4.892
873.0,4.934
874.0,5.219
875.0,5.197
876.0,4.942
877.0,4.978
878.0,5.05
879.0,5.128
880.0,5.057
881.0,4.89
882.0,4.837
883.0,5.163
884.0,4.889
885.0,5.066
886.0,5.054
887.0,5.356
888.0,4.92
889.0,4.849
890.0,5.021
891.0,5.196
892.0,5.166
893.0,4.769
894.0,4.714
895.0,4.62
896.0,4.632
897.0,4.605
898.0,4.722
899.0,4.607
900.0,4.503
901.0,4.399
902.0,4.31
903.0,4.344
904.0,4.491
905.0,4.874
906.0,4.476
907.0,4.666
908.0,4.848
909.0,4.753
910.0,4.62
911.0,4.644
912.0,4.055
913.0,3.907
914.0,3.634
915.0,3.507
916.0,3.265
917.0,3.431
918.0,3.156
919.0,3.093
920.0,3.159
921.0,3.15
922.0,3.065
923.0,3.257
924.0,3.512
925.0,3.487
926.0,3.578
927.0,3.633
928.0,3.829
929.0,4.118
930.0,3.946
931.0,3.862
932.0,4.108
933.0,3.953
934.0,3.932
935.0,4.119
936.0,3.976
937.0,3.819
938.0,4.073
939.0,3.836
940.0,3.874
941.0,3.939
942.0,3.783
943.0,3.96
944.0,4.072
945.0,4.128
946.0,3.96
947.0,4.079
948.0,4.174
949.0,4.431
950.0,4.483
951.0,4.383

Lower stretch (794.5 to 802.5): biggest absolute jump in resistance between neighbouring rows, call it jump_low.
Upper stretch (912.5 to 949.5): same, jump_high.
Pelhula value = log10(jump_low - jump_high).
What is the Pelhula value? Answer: -2.4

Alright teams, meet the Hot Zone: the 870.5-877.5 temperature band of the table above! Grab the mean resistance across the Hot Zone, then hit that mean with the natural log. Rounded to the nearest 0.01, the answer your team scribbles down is 1.61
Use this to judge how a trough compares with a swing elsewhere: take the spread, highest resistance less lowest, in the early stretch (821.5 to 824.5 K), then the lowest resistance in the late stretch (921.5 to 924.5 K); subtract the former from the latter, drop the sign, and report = 2.9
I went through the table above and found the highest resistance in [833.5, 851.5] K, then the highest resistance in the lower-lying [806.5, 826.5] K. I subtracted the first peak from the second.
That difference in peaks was 1.0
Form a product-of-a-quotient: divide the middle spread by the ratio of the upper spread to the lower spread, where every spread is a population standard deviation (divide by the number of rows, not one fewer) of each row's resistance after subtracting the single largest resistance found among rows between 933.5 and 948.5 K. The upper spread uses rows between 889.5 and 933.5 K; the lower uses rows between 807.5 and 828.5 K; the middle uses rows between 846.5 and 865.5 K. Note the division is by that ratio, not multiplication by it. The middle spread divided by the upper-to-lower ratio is 0.13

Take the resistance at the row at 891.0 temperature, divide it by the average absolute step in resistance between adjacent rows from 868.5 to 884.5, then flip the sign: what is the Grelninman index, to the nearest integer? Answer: -36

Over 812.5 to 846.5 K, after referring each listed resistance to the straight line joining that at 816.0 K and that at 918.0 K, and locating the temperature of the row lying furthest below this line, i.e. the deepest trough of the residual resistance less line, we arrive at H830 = 835.0 K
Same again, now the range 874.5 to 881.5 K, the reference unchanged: 876.0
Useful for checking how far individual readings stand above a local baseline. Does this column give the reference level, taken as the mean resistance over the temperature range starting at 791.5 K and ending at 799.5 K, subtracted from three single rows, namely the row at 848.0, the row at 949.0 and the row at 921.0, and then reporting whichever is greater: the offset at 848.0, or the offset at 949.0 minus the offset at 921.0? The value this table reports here 1.3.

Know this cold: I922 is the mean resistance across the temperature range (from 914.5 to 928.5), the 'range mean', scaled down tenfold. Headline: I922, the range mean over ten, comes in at 0.337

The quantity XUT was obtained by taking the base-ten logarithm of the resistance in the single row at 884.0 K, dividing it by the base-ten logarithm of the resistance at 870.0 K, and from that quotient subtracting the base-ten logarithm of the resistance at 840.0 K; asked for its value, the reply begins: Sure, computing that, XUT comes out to 0.32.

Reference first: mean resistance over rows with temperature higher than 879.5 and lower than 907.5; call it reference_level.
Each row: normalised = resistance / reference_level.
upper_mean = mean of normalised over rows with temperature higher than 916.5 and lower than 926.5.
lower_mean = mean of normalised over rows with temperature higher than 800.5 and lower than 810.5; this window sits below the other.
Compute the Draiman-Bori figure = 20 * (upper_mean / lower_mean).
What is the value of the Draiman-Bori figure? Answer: 14.0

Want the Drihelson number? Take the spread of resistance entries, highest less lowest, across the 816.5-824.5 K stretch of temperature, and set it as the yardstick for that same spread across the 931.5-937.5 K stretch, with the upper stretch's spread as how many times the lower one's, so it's 0.78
